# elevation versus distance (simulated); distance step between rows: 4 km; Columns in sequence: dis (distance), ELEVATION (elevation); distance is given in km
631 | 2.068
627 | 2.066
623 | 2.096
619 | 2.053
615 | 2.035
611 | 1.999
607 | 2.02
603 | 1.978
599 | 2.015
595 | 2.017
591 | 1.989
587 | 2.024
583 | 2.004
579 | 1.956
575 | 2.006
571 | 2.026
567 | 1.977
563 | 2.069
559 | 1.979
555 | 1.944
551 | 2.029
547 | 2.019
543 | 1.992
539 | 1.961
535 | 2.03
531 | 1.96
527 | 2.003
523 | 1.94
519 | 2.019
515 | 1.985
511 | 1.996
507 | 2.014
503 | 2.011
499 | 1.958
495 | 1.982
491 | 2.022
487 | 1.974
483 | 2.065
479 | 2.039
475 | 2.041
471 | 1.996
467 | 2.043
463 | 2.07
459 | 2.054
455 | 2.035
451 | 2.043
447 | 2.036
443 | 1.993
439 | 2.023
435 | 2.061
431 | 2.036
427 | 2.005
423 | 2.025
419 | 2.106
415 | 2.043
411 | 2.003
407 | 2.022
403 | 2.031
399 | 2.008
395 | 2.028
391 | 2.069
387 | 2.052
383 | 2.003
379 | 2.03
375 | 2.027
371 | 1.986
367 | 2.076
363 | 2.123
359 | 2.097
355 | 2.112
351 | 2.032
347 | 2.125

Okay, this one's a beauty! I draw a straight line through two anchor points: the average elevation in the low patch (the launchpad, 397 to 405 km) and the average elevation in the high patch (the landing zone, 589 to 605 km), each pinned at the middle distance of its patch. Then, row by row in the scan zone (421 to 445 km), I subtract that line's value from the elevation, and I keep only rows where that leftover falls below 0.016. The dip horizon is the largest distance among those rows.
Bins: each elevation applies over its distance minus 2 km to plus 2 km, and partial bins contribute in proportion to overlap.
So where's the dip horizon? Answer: 443 km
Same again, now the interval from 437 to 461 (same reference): 443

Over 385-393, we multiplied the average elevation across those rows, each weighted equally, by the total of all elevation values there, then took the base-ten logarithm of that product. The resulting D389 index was 0.929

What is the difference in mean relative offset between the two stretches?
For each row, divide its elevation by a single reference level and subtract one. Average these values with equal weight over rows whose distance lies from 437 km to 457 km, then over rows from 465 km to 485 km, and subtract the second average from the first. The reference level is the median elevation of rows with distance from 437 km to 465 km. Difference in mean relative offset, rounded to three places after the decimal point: -0.005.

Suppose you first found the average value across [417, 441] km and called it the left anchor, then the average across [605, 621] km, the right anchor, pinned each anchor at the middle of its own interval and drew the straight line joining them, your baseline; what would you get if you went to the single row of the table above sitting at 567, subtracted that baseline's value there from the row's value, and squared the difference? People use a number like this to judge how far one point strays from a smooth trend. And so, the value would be 0.0029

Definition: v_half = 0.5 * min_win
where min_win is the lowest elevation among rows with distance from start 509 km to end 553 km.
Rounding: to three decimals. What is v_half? 0.970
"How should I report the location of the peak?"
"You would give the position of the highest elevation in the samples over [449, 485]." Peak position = 463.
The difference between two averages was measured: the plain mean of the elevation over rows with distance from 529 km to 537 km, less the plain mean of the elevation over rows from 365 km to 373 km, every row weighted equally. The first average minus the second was -0.036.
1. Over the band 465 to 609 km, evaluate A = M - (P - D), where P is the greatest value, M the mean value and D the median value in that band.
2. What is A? 1.94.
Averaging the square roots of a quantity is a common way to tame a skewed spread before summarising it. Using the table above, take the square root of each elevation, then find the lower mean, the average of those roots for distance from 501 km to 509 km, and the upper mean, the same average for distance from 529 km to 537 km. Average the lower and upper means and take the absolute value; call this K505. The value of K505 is 1.42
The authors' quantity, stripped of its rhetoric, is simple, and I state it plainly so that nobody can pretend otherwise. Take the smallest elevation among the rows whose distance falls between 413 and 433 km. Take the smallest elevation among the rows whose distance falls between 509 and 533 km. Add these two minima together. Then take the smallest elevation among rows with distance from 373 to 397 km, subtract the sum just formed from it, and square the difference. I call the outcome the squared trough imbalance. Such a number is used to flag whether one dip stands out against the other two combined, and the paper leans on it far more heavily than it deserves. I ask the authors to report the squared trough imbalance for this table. 3.77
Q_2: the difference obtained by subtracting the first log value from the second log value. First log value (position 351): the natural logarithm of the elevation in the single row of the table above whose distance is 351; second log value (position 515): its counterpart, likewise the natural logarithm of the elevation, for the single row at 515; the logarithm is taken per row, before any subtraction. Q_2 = -0.023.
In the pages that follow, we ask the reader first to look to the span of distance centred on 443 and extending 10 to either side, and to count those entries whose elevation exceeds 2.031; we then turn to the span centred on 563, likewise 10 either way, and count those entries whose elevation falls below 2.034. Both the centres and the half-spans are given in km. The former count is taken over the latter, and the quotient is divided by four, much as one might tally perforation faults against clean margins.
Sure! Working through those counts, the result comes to 0.19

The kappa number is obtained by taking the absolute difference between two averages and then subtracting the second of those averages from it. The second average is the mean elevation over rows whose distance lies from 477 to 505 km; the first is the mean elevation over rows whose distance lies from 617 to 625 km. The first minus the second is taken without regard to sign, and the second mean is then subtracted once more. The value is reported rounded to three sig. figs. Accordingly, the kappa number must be -1.94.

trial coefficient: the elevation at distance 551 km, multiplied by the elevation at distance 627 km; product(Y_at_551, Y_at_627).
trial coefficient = 4.19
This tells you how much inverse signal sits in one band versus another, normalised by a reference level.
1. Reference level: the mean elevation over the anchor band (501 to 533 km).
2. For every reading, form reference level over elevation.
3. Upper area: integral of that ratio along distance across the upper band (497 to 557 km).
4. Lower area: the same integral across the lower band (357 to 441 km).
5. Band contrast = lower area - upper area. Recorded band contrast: 22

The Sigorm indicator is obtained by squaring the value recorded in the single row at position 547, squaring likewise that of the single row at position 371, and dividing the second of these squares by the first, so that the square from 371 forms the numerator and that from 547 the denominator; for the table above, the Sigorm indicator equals 0.97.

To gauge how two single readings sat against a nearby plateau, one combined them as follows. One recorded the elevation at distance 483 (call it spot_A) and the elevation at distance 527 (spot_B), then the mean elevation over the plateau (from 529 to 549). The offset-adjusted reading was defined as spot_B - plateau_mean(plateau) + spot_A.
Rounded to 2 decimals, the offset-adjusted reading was 2.08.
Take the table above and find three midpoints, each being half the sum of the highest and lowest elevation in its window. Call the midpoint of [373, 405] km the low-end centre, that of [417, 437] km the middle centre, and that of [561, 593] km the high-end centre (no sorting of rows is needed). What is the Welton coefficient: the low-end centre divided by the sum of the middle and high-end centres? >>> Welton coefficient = 0.500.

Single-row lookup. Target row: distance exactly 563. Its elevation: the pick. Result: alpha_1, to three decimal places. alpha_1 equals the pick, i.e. 2.069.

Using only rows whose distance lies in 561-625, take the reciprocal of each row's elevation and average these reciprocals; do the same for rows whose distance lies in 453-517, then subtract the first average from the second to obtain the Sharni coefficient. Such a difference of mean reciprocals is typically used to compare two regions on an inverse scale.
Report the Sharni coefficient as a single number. -0.0003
